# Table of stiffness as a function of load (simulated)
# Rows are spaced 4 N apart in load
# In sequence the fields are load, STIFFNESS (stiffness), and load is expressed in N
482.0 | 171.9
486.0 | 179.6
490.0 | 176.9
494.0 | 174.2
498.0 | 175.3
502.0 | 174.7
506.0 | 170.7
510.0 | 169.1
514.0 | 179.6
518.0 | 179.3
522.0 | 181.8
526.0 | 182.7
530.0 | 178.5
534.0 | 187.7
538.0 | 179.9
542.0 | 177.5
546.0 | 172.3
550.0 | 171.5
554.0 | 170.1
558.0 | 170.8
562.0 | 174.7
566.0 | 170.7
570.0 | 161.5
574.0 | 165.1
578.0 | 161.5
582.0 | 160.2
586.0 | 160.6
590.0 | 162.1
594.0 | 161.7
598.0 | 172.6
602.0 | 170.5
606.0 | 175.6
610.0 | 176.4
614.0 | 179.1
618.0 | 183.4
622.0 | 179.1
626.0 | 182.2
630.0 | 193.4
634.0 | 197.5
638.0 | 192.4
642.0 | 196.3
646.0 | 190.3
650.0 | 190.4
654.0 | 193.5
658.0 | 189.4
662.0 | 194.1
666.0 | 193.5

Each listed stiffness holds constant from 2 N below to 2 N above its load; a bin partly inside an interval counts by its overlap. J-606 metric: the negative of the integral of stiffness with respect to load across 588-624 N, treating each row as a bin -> -6242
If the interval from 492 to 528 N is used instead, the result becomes -6350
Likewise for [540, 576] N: -6137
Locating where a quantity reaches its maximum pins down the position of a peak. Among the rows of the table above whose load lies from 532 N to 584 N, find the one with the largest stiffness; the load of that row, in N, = 534.0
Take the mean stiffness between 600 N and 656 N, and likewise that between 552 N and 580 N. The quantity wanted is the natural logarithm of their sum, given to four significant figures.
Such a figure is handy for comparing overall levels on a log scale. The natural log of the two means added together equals 5.868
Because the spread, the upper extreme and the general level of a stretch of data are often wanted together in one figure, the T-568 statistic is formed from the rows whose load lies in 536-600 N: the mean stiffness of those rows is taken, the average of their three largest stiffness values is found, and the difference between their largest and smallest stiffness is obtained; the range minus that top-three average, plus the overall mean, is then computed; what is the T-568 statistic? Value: 10.6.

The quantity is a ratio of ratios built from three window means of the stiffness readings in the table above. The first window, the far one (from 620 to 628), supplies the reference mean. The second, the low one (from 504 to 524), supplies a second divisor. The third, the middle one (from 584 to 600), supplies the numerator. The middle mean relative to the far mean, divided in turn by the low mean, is 0.0052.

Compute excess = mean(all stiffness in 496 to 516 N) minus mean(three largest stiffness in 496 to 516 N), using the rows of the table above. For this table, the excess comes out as -2.7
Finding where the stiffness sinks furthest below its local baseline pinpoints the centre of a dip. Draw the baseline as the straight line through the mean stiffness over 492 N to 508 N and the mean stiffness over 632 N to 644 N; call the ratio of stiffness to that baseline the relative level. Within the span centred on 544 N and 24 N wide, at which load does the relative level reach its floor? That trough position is 554.0 N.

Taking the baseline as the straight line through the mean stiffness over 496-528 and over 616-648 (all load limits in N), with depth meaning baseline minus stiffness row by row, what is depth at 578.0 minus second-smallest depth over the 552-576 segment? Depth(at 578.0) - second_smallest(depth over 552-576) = 11.4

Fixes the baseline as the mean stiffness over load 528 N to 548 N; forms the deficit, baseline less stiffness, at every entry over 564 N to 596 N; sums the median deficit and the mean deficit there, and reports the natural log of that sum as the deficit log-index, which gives 3.5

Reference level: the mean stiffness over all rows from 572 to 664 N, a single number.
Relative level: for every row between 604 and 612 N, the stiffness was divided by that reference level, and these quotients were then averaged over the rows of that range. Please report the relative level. 0.98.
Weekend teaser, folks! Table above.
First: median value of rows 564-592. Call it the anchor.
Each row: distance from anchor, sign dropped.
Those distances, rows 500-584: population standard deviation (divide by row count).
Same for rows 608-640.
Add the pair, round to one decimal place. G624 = 14.4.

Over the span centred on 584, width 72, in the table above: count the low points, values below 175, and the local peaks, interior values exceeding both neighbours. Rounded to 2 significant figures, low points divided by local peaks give 3.5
